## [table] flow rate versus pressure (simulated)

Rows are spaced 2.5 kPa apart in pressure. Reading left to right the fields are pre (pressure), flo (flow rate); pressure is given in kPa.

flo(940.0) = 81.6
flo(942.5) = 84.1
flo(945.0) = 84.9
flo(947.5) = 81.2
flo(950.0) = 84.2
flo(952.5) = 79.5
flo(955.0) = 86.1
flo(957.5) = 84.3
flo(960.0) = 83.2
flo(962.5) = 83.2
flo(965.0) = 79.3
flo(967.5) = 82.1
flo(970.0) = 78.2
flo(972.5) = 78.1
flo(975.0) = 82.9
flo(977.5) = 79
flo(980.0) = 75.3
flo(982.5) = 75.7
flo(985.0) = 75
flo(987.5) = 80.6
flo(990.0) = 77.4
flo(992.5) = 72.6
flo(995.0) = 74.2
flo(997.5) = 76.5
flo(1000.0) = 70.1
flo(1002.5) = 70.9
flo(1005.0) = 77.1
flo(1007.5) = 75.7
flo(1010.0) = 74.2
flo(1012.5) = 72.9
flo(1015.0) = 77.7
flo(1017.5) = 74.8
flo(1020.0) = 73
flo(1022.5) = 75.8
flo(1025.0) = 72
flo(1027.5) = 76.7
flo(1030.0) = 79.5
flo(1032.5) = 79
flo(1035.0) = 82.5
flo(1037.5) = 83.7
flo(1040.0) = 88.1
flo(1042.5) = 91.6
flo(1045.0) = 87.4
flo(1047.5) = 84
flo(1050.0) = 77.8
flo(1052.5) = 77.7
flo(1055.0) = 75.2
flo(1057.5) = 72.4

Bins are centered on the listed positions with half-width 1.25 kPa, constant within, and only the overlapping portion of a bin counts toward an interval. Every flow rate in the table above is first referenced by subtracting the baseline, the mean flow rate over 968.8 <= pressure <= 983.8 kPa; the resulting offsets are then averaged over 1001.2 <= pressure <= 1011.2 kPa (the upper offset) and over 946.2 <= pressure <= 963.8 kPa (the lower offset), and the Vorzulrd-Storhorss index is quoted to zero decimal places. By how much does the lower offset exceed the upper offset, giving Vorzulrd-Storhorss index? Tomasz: 9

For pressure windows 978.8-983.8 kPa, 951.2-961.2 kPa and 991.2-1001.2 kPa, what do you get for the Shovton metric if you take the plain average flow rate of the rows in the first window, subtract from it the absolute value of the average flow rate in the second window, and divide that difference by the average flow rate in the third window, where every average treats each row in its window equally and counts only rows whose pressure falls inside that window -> -0.106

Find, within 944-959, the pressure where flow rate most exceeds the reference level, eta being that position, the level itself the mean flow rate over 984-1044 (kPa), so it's 955.0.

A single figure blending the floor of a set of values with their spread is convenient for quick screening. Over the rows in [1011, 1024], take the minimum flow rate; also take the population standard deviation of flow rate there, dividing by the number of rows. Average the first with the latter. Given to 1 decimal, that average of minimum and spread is 37.4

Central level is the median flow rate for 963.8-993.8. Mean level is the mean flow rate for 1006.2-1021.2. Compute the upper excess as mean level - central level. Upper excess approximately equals -3.4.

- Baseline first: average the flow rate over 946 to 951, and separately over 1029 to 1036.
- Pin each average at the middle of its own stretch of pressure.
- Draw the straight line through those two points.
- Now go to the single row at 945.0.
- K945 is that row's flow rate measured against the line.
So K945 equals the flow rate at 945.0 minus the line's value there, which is 2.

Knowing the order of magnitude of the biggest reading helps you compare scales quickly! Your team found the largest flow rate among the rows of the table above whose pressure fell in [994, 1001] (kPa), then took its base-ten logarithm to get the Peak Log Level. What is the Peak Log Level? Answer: 1.88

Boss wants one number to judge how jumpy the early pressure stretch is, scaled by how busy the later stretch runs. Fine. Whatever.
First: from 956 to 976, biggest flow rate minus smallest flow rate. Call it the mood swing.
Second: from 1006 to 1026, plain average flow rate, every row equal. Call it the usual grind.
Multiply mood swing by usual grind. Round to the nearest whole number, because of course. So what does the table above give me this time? 462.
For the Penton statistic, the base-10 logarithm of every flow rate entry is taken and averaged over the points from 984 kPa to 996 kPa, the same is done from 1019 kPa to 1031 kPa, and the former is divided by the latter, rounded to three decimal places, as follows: 1.002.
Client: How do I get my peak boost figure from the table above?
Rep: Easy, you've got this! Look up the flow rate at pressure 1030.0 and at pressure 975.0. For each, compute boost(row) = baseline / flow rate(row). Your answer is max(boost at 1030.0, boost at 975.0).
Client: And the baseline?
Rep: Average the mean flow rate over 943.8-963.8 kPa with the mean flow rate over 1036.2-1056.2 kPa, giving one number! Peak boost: 1.05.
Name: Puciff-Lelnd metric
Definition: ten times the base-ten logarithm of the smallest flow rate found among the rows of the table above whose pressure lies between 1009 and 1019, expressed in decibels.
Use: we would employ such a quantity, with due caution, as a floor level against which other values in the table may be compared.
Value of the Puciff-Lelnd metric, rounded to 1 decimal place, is 18.6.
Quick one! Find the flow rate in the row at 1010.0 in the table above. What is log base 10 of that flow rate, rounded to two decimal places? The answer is 1.87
